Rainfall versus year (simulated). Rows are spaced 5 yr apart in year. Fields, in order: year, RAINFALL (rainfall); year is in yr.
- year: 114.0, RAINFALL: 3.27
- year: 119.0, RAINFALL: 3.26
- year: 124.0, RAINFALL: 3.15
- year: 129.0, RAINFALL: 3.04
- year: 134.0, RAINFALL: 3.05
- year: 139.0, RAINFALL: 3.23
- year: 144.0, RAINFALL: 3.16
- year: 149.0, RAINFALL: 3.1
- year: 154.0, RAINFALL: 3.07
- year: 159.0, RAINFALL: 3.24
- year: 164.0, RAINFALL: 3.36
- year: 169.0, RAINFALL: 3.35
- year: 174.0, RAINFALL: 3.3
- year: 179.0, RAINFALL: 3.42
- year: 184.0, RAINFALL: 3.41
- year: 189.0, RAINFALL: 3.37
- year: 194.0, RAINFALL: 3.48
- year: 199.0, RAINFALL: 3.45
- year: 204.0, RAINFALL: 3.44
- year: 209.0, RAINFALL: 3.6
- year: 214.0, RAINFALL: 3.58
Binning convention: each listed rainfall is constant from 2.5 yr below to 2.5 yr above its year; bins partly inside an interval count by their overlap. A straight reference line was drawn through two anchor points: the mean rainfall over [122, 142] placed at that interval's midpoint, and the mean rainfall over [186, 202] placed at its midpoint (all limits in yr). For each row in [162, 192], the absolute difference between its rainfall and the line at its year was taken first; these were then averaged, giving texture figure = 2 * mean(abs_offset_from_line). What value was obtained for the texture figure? 0.094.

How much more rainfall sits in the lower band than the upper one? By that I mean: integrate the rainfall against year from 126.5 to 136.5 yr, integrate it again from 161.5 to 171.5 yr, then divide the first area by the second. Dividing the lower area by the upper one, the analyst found 0.908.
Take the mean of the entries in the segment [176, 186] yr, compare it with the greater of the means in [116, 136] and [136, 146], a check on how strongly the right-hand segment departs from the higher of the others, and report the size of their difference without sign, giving 0.220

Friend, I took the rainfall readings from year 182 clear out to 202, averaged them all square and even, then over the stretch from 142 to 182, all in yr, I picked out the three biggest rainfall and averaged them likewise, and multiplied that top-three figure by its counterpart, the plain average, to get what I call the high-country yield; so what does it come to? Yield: 11.6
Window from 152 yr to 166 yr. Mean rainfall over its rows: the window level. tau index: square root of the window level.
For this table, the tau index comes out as 1.80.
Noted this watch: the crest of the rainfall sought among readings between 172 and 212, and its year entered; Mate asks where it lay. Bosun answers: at 209.0 yr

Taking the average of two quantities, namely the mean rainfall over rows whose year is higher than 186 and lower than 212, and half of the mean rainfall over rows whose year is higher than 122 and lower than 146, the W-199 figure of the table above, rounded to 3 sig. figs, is 2.52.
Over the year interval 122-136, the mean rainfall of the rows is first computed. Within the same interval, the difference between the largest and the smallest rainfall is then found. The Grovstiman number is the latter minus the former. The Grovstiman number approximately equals -2.97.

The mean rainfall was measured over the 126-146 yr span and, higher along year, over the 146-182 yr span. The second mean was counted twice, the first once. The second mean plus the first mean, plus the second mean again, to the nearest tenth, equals 9.6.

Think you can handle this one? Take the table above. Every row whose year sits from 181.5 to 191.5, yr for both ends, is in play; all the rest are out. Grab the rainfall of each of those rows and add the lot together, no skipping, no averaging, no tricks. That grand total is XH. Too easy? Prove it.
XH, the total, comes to 6.8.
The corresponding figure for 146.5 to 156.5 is 6.2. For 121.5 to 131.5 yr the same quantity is 6.2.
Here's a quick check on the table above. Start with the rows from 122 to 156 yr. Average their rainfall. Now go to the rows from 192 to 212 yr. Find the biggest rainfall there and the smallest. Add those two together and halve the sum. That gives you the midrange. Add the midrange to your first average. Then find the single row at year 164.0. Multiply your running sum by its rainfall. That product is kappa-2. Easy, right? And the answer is 22.3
